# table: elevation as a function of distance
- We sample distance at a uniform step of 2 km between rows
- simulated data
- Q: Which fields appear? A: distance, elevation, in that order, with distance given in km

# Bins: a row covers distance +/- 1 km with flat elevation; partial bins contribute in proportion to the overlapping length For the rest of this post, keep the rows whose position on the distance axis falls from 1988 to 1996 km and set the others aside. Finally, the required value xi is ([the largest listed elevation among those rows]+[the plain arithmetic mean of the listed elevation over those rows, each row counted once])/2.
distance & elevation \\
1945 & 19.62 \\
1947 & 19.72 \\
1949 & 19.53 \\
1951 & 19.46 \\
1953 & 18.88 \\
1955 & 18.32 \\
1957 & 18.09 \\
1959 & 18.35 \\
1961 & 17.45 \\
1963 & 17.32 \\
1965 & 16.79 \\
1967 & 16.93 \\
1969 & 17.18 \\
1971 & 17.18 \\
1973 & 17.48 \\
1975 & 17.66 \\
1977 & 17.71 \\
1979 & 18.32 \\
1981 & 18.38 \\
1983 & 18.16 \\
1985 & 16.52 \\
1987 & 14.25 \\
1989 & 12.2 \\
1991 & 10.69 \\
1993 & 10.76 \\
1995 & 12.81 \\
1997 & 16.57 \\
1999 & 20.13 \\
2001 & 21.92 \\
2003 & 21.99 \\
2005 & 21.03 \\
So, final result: 12.2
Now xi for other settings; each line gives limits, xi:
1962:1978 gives 17.5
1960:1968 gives 17.3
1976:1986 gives 18.1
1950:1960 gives 19.0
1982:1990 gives 16.7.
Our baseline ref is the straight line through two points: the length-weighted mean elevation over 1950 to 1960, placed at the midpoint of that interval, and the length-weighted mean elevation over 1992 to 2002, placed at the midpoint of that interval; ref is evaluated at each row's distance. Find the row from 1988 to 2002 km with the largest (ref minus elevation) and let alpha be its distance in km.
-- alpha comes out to 1991 km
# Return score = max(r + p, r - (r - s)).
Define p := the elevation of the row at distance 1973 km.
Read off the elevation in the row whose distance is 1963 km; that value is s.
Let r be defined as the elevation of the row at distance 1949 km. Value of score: 37.0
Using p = 17.48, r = 19.53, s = 17.32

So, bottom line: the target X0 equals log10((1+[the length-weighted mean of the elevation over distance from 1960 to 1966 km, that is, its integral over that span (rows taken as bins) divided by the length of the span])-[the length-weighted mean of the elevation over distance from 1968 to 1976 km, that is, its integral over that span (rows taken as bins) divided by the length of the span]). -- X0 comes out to -0.1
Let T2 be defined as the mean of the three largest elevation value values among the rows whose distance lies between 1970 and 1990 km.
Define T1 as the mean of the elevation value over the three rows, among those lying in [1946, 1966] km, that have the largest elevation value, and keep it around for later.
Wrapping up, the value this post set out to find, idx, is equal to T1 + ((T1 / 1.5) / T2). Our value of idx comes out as 20.3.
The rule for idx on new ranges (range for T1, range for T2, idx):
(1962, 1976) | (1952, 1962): 18.1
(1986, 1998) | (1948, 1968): 15.0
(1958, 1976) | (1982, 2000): 18.5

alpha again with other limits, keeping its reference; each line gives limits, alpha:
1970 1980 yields 1971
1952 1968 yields 1965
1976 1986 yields 1985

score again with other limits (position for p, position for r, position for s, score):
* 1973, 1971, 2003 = 34.7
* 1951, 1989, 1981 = 31.7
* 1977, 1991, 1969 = 28.4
